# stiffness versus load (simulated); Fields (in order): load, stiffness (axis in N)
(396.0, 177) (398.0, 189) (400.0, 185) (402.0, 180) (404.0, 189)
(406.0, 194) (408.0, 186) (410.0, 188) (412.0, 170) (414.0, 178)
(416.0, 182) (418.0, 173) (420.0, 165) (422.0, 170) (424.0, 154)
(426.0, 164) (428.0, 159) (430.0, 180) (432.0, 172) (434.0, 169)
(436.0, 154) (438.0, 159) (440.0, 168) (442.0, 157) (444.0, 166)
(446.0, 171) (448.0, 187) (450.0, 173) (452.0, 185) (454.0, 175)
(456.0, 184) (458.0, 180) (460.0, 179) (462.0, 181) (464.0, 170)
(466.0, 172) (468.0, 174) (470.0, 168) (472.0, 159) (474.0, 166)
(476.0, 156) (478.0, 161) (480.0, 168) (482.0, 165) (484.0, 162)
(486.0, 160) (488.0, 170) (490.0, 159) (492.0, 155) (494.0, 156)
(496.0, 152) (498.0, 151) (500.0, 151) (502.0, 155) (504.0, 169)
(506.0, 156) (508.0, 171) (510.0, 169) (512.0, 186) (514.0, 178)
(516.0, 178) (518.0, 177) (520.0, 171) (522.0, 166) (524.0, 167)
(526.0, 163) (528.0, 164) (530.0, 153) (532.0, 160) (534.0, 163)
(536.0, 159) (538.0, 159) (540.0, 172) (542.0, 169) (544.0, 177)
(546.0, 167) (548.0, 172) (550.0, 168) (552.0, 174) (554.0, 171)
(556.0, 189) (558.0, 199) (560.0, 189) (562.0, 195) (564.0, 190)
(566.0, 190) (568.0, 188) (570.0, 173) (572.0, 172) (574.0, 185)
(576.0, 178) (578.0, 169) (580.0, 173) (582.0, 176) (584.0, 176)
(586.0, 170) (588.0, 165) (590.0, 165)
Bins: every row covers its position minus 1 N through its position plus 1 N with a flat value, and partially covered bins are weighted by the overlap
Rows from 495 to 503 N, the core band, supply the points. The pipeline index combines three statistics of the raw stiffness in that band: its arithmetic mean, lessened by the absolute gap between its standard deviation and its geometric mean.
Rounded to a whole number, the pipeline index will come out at 2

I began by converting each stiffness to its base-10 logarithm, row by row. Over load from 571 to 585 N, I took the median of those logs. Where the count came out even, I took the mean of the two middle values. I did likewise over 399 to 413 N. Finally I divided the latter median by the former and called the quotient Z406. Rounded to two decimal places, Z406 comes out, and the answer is 1.01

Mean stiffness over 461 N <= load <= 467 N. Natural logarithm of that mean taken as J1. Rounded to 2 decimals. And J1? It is 5.16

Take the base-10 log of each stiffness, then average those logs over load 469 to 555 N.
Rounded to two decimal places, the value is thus 2.22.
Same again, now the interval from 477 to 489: 2.22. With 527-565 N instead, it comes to 2.24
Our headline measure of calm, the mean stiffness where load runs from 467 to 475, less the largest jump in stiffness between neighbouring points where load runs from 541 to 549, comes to 157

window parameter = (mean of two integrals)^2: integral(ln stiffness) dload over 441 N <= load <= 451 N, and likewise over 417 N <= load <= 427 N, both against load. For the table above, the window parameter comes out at 2624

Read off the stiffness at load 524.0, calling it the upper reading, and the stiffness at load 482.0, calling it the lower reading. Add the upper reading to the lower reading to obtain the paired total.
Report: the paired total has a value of 332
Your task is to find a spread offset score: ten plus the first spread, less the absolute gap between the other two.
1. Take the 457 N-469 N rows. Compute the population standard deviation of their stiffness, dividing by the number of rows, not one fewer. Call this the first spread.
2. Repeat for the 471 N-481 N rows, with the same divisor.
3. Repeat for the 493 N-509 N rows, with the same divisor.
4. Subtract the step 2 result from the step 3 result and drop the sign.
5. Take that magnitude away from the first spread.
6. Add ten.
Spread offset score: 11.2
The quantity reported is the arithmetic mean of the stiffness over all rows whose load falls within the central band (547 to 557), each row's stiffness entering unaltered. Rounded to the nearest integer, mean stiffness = 175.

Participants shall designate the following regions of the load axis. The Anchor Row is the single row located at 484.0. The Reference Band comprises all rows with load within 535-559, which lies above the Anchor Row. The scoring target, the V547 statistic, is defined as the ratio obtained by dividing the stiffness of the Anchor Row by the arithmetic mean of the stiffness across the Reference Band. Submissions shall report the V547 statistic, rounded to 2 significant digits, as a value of 0.94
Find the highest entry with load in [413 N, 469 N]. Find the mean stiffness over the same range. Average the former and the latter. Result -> 179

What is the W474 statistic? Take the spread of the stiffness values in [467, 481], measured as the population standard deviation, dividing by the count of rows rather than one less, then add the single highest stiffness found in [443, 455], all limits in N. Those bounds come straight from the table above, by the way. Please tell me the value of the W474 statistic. 193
